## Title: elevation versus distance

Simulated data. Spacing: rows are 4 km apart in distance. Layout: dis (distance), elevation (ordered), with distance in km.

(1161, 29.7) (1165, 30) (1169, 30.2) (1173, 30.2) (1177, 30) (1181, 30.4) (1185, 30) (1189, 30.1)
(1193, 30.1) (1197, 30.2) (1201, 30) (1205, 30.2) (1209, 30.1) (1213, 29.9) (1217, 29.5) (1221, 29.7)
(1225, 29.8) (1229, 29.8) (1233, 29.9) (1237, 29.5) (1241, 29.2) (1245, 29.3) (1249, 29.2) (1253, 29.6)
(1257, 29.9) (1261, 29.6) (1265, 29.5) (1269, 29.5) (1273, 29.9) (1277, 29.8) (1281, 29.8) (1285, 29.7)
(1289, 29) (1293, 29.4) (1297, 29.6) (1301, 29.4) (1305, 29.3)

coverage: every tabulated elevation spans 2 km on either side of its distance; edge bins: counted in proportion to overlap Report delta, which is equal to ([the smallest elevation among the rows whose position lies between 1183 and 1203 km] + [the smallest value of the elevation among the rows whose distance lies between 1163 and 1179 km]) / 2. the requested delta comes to 30.0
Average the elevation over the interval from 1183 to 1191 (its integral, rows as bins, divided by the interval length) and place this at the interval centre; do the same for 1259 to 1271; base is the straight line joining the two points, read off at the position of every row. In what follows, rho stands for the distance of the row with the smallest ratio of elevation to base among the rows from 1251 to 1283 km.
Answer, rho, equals 1265 km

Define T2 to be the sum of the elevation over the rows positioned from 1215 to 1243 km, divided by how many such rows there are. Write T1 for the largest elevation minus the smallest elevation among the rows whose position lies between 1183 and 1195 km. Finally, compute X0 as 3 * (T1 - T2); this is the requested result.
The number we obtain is -88.59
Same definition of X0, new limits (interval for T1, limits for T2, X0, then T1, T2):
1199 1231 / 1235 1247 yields -85.90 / 0.70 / 29.3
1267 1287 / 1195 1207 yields -89.20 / 0.40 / 30.1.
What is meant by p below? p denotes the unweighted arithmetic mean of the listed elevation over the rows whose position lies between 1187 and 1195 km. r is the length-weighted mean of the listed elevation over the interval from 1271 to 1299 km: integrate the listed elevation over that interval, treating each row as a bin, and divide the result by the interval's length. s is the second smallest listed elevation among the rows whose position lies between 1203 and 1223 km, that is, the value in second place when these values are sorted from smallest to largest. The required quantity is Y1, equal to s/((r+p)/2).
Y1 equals 0.99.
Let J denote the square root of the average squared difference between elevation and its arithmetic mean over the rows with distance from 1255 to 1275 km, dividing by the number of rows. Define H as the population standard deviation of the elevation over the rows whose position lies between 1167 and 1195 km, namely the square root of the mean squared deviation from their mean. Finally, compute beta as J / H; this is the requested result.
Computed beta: 1.42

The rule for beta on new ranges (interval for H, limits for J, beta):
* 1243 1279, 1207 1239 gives 0.82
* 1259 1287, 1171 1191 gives 1.03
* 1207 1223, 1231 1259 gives 1.25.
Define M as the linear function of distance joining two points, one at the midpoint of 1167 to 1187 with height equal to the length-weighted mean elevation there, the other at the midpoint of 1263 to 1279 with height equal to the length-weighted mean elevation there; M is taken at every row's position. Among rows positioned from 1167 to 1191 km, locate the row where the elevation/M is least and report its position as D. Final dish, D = 1177 km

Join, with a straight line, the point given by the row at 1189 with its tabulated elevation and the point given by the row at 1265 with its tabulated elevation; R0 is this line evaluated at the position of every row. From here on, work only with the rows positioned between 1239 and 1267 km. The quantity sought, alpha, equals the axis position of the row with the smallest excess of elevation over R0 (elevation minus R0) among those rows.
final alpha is 1241 km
